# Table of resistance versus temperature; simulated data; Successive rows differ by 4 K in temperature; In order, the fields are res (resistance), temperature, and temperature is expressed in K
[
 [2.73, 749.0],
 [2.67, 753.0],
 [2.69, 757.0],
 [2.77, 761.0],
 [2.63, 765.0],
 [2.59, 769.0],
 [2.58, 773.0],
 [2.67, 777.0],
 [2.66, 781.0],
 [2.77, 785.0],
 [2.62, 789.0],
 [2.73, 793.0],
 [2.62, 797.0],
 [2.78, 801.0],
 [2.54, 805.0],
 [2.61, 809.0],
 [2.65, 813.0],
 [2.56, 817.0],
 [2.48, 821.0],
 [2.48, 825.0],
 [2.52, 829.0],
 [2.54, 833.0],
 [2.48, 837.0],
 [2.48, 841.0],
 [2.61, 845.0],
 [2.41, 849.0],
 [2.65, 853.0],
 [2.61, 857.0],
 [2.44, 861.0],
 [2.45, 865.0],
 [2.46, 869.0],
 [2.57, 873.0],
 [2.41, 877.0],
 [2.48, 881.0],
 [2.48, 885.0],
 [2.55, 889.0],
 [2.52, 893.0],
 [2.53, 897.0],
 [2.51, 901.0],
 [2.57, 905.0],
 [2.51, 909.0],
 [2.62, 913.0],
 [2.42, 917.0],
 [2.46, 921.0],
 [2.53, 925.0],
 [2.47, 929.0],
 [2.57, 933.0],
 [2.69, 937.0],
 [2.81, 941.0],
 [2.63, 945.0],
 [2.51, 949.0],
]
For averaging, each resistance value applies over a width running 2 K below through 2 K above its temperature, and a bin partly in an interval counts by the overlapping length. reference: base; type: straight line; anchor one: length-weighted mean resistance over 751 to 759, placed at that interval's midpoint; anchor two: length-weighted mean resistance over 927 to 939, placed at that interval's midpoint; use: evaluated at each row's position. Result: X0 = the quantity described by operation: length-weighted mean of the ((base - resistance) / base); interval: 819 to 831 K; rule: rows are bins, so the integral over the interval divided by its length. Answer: 0.055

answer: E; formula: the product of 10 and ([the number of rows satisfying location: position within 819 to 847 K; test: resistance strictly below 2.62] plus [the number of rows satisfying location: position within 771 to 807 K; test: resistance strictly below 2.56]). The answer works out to 80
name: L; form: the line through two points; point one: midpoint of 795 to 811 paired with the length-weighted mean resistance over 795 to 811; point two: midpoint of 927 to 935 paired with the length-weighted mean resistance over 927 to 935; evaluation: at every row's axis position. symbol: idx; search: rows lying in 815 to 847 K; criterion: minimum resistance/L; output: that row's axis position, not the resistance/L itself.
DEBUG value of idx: 821.0 K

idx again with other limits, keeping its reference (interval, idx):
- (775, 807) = 805.0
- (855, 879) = 877.0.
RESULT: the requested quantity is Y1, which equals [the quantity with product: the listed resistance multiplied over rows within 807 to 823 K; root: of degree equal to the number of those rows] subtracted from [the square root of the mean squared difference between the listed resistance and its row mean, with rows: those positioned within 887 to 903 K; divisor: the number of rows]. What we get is -2.56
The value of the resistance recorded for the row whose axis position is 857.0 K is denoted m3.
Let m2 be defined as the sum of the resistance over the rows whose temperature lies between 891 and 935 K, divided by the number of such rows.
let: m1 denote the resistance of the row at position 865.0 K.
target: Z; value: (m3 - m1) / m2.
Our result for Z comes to 0.06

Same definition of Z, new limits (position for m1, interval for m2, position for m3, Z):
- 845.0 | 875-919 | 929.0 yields -0.06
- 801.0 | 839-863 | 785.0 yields 0.00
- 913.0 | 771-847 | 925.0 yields -0.03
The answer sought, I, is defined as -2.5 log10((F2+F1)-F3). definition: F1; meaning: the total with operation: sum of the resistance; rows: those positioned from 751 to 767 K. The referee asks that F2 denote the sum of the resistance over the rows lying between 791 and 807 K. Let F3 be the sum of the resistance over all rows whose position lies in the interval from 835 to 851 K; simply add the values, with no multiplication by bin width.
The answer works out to -2.65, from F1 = 10.8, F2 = 10.7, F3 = 10.0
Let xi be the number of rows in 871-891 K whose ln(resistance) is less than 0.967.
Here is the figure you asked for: 5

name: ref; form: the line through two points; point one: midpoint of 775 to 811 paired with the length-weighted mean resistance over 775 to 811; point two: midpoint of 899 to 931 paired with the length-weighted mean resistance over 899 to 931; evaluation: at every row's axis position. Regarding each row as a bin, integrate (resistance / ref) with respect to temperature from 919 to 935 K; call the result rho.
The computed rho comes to 16.1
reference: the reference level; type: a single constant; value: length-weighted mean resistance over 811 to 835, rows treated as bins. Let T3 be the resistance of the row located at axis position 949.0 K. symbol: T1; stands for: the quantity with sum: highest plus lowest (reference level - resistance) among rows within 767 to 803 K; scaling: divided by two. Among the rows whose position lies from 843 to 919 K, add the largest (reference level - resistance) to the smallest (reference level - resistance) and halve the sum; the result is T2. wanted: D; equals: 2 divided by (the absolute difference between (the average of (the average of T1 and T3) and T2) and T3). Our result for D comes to 1.05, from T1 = -0.142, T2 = 0.008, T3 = 2.51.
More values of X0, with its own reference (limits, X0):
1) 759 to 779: 0.009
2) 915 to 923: 0.056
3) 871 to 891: 0.042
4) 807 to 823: 0.027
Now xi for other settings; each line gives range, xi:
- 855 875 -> 5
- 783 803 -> 2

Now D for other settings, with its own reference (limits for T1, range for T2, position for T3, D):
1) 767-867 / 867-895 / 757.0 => 1.00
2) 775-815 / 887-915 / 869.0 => 1.06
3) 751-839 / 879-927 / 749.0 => 0.97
